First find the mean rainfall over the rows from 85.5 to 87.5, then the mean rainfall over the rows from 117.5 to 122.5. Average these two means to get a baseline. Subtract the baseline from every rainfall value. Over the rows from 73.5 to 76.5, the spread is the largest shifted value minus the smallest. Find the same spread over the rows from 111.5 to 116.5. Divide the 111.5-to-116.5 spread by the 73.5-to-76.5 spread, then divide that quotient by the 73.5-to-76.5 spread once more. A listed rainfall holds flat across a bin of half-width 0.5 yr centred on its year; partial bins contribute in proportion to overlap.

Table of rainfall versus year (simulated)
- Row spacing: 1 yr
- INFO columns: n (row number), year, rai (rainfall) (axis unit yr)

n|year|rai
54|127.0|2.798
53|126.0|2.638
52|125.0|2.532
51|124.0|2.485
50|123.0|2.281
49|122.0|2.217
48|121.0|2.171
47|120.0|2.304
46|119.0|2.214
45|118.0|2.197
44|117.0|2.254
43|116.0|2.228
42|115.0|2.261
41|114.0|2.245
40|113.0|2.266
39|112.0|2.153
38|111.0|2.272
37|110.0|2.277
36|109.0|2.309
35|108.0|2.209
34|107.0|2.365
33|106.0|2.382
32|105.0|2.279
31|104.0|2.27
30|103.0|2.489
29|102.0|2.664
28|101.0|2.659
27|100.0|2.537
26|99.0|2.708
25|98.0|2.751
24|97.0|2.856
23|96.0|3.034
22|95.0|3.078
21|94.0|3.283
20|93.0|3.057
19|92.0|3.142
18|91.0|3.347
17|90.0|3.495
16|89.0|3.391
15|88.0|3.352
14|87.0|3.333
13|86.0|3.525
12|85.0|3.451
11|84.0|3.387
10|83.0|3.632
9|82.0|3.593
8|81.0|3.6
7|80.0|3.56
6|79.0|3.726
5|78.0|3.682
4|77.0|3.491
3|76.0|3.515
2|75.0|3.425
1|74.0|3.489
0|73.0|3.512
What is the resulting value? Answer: 14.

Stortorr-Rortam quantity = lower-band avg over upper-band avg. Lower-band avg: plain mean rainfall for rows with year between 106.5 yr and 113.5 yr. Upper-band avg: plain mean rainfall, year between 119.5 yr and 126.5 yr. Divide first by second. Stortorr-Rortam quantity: 1.0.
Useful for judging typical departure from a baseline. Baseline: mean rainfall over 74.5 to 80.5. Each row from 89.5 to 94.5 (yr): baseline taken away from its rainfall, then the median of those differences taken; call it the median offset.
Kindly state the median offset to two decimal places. -0.28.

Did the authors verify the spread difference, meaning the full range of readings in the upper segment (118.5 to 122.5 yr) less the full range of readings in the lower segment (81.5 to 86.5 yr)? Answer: -0.11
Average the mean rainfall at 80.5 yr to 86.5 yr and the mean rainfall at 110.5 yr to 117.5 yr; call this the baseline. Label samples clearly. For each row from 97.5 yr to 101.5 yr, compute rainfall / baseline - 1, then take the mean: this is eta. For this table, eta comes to -0.1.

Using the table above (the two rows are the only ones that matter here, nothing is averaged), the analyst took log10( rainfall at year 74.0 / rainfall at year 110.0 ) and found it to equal 0.19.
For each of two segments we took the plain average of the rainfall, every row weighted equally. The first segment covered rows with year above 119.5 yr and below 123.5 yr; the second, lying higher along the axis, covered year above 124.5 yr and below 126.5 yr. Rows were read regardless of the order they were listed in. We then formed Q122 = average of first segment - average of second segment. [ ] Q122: -0.3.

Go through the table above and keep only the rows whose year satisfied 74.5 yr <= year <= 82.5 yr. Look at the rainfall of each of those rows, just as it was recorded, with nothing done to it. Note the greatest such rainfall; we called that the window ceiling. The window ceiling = 3.726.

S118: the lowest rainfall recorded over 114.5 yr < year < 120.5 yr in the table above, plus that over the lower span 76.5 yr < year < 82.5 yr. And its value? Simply 5.69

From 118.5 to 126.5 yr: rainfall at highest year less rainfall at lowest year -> 0.42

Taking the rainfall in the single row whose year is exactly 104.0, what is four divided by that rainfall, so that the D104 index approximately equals 1.76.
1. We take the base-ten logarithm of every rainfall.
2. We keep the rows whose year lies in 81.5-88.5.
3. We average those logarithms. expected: 0.54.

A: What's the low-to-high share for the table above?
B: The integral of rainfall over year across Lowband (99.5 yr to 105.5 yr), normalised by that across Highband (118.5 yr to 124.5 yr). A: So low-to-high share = 1.09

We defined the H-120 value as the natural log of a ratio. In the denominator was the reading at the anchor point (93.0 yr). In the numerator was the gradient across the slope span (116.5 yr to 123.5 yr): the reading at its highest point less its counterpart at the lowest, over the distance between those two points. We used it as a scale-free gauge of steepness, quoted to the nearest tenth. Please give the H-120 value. -6.5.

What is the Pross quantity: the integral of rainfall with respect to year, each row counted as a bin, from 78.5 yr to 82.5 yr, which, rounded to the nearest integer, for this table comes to 14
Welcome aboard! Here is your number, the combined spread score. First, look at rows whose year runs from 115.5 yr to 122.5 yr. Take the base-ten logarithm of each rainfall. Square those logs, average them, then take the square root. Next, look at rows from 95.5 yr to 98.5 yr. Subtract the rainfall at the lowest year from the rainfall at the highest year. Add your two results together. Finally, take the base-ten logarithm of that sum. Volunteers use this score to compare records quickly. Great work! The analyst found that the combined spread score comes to -1.2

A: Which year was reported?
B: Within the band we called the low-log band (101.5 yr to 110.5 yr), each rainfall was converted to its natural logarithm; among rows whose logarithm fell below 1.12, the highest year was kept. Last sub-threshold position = 110.0 yr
